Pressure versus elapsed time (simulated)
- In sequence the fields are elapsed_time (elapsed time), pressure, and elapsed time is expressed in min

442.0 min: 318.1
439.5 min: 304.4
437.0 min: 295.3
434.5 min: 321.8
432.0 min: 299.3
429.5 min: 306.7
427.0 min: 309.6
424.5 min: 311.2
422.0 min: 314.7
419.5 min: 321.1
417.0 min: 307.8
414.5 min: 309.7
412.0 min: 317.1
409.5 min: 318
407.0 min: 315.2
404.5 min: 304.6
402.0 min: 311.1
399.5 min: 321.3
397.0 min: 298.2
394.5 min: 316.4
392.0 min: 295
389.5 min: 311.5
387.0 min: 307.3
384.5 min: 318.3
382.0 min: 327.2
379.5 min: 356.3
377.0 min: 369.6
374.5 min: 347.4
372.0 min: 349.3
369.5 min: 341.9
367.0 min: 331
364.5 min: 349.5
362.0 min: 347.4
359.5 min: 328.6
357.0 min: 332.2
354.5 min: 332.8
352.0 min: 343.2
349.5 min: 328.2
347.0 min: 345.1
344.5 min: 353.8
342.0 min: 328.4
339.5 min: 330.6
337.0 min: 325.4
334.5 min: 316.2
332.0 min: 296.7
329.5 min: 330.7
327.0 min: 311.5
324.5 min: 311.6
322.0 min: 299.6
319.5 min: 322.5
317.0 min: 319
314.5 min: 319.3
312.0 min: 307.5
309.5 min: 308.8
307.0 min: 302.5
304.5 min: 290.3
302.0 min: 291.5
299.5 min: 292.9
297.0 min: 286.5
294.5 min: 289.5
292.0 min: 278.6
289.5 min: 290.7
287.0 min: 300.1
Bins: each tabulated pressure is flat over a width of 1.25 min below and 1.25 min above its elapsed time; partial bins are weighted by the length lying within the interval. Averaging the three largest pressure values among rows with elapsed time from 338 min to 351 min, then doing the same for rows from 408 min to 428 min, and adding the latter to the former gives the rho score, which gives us 662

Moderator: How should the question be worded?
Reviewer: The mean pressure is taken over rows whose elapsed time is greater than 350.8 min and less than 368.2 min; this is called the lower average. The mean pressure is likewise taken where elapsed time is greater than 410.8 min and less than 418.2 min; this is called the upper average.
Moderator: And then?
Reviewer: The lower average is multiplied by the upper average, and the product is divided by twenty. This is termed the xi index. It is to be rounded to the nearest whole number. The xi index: 5262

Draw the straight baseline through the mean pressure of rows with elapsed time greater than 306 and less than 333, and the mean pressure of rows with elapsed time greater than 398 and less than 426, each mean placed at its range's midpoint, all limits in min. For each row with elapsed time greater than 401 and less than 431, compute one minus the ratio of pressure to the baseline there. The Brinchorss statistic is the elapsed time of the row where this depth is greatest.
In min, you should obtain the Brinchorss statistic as 404.5 min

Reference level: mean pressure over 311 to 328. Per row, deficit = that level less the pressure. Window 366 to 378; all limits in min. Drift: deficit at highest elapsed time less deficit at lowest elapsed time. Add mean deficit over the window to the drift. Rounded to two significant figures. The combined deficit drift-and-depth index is -73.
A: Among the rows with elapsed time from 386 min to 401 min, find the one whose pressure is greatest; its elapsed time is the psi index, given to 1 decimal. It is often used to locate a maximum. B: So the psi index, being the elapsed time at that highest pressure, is 399.5 min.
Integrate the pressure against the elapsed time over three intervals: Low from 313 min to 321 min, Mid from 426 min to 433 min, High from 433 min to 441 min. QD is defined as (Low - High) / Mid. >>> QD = 0.04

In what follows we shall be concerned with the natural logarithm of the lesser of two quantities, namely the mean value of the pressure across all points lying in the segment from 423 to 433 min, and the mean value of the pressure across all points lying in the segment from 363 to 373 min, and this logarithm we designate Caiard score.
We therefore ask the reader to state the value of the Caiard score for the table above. 5.73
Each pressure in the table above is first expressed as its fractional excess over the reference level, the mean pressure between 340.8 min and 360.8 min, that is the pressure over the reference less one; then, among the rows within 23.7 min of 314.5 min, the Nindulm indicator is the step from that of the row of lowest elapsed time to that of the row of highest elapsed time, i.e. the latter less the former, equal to 0.14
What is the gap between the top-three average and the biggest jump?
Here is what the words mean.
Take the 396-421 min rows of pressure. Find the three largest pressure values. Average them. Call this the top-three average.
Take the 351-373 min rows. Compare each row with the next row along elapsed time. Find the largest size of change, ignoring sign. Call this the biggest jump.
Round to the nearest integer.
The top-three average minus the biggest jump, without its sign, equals 301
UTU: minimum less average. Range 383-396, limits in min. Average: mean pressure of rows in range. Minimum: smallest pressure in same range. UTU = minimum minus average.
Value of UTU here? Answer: -15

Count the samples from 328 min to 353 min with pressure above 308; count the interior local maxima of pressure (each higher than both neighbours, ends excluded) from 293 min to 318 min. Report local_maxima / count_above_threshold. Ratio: 0.33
